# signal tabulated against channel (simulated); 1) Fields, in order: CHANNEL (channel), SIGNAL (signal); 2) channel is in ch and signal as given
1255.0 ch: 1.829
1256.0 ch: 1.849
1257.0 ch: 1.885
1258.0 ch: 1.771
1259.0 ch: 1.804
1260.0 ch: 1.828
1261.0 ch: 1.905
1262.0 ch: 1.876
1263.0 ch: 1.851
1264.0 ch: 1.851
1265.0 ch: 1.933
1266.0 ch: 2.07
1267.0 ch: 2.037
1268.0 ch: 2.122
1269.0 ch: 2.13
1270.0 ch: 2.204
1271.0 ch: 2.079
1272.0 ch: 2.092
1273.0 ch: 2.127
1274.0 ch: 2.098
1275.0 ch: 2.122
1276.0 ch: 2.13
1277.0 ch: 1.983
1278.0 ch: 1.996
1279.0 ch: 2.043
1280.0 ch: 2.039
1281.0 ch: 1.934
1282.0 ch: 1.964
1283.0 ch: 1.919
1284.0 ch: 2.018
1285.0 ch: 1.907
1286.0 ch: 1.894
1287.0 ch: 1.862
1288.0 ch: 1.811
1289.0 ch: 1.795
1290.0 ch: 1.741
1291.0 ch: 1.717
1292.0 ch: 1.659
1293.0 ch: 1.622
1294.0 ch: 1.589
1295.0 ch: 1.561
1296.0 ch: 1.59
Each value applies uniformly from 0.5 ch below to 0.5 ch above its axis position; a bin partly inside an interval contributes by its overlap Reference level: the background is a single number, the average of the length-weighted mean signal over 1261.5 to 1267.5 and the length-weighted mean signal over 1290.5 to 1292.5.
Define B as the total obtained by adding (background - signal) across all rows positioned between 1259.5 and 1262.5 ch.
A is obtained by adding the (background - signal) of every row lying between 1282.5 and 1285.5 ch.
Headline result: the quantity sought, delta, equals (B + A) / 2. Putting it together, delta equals -0.29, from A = -0.41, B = -0.2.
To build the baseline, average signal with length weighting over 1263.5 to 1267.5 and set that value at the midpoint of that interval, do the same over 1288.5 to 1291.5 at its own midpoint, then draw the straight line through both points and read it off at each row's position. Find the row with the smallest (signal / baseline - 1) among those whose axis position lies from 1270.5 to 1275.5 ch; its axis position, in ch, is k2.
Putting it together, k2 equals 1271.0 ch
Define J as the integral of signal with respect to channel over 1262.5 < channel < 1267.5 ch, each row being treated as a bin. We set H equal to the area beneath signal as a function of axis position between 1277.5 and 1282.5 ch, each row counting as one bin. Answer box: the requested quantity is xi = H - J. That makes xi 0.2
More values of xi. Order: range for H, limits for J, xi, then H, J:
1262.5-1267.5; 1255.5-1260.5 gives 0.6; 9.7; 9.1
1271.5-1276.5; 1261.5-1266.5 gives 1.0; 10.6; 9.6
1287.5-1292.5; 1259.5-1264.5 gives -0.6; 8.7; 9.3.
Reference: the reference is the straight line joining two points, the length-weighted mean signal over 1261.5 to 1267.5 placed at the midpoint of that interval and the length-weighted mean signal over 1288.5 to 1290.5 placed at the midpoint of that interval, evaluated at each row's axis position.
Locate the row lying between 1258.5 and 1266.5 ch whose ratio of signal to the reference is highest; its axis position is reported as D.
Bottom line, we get 1266.0 ch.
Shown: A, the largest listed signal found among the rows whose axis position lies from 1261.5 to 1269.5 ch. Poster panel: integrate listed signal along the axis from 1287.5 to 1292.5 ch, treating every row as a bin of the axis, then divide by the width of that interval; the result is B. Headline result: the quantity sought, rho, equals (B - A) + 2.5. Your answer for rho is 2.11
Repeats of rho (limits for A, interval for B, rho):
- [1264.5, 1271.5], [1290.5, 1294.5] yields 1.94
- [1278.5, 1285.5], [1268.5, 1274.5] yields 2.58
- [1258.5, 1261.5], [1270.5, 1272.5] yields 2.68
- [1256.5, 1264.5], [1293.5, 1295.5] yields 2.17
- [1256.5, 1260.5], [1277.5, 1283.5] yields 2.60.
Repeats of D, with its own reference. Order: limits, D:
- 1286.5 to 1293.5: 1287.0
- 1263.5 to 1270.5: 1270.0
